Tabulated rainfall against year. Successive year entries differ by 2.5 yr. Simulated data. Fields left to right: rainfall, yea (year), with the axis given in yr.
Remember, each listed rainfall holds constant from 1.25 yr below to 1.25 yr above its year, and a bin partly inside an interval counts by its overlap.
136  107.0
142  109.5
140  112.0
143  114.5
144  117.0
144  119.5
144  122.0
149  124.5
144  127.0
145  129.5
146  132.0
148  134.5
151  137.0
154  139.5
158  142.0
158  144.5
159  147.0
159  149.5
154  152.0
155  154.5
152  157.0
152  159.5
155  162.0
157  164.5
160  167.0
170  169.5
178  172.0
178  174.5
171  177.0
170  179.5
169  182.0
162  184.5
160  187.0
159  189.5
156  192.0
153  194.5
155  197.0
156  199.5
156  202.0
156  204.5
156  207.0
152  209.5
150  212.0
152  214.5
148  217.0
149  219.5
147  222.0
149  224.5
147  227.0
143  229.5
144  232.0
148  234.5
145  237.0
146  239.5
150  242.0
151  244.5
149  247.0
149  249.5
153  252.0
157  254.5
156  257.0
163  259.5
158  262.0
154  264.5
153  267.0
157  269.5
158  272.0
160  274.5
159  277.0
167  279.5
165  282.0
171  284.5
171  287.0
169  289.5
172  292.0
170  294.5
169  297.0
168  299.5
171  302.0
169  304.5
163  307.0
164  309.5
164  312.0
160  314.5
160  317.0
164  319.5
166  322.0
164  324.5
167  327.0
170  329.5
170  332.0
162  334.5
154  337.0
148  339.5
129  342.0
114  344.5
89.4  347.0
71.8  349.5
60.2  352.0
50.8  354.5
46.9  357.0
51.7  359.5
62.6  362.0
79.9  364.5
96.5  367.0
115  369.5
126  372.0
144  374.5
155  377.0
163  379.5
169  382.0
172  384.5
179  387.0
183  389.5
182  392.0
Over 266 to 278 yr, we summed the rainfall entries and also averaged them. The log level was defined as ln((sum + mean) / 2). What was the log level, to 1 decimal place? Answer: 6.2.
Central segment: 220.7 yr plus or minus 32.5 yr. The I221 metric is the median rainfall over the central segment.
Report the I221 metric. 150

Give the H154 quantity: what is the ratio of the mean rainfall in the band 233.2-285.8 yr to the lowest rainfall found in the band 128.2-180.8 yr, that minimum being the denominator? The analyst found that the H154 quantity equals 1.07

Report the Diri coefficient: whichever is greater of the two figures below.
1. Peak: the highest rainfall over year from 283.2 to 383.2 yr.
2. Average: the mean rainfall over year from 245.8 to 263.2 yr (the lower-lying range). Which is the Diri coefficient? 172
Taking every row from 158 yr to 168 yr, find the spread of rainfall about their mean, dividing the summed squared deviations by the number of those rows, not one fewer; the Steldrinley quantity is 2.9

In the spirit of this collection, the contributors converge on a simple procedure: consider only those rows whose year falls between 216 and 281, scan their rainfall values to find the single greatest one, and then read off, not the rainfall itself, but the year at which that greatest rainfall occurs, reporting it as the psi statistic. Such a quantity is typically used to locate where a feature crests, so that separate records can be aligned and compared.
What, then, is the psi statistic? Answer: 279.5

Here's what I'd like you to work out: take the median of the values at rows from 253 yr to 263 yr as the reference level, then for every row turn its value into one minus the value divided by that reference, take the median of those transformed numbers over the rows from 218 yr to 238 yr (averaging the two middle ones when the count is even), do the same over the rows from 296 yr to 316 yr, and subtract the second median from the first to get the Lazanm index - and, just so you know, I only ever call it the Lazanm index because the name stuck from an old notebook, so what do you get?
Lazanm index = 0.12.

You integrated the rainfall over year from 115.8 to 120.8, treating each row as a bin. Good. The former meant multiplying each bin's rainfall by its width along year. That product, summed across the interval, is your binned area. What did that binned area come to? 720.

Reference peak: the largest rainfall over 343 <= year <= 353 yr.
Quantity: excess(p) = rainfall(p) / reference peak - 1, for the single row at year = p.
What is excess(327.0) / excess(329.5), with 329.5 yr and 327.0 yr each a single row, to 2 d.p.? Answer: 0.95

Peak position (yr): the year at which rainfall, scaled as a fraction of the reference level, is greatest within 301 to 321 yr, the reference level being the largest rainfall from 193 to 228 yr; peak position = 302.0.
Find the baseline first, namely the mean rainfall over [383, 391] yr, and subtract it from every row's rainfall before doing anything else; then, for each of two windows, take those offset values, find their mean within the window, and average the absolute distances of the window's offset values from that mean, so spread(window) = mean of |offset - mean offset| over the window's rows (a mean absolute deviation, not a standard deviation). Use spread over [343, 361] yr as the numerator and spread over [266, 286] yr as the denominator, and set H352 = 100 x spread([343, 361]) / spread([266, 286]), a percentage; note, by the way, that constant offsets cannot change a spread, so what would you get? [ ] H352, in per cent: 400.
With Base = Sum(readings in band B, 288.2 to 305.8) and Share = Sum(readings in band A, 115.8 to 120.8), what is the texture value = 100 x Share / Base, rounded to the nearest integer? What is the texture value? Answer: 24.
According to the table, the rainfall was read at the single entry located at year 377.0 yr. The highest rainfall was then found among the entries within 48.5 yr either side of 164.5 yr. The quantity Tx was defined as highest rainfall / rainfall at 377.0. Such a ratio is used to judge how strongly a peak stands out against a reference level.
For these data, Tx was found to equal 1.15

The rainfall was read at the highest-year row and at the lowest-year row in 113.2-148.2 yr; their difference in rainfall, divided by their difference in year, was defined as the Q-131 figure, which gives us 0.49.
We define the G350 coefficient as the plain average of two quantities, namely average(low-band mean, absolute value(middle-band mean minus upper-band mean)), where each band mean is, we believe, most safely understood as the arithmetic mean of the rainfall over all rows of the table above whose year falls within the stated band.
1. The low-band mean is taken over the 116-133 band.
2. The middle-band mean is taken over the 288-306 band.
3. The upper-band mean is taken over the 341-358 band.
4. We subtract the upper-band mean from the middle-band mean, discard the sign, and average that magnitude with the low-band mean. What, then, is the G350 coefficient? 117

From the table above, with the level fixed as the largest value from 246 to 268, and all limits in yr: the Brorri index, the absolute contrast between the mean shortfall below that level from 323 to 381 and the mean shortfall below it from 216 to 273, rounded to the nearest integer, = 34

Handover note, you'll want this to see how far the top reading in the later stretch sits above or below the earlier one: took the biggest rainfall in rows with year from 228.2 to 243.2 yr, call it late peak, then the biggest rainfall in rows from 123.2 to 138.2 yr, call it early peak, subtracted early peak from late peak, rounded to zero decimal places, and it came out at -1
